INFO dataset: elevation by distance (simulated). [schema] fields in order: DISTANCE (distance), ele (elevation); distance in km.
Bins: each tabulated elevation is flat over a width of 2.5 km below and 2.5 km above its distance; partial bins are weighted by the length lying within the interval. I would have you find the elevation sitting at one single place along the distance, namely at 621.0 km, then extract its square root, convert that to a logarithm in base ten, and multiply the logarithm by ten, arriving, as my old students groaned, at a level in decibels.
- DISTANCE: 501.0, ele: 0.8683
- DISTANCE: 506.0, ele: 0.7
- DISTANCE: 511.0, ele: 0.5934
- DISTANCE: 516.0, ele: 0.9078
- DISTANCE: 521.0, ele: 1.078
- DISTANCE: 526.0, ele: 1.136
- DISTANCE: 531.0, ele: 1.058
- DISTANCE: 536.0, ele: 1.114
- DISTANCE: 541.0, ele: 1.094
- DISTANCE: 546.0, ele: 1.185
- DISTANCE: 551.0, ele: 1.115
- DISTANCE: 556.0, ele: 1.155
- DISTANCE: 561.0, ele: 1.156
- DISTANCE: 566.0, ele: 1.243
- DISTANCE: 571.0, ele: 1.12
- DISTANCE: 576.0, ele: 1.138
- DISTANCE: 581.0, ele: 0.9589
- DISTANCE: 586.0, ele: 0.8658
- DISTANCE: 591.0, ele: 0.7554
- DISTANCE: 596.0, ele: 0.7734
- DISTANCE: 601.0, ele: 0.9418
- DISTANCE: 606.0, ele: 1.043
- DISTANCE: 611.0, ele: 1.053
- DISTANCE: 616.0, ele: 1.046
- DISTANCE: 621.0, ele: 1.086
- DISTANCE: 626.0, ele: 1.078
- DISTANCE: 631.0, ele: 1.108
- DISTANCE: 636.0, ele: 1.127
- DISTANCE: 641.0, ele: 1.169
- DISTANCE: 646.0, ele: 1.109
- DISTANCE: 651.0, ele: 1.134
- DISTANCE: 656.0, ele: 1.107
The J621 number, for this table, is 0.18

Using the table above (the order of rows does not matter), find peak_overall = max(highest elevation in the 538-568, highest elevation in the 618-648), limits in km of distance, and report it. 1.24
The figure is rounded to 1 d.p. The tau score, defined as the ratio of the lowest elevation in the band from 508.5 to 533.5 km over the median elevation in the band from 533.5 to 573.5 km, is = 0.5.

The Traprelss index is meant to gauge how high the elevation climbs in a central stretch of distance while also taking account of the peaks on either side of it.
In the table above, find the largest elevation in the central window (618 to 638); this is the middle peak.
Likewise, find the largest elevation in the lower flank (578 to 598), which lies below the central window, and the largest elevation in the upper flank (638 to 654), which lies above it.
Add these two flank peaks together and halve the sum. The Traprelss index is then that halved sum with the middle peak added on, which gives 2.19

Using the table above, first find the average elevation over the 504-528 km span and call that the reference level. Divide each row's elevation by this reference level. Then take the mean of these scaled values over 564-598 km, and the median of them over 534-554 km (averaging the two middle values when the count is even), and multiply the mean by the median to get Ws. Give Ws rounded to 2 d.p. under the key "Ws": 1.40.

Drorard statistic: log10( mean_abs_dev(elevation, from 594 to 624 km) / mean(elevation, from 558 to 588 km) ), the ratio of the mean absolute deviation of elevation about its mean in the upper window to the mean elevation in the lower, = -1.09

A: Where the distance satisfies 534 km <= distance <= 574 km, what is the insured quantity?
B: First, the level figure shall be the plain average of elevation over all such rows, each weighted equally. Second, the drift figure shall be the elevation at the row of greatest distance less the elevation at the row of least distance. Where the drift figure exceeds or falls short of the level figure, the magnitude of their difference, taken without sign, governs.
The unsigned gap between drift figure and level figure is 1.14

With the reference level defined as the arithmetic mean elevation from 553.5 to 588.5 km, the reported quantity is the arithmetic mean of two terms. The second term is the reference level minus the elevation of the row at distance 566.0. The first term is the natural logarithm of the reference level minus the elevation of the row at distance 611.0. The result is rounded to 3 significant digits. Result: -1.71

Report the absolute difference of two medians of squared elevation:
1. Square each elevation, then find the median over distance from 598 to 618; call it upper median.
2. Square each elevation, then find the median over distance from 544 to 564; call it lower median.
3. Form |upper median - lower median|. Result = 0.24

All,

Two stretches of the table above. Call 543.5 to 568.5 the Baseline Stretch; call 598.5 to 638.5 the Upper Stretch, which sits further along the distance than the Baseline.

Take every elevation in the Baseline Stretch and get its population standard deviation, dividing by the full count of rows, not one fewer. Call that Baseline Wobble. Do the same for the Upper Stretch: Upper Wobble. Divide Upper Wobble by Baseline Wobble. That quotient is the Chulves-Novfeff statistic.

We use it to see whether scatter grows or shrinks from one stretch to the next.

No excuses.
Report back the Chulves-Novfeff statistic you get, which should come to 1.2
